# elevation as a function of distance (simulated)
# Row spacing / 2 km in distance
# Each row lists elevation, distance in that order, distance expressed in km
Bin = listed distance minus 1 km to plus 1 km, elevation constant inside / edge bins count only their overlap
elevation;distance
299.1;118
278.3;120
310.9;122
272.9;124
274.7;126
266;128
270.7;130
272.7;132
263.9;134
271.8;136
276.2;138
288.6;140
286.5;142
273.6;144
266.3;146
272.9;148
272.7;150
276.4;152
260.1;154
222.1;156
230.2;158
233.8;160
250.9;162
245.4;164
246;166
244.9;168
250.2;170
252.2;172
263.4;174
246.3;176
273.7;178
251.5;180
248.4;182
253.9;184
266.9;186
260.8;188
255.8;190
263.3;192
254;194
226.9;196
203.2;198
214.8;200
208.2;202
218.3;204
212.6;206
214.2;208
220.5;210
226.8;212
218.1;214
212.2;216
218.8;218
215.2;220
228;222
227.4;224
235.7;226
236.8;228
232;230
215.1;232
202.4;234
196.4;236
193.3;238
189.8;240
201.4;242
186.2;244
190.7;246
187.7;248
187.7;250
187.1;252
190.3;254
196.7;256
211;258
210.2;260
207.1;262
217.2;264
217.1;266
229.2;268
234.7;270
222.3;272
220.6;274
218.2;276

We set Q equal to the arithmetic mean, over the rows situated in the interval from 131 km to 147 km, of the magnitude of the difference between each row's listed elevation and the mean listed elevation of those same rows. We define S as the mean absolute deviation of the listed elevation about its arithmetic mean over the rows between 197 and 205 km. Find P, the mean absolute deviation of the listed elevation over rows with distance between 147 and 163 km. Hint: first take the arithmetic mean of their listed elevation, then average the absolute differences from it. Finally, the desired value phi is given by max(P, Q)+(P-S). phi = 31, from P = 18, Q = 6.6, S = 5.4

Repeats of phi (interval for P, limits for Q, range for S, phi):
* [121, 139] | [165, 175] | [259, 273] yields 8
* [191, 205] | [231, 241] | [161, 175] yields 32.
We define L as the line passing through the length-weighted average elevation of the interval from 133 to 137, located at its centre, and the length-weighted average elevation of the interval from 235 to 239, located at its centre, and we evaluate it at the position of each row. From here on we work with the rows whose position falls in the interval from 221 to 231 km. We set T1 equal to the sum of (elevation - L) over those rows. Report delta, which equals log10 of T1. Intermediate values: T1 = 146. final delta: 2.17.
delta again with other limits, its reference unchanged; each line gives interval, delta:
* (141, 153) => 1.97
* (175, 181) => 1.78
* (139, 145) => 1.78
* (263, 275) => 2.49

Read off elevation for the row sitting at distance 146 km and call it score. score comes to 266.3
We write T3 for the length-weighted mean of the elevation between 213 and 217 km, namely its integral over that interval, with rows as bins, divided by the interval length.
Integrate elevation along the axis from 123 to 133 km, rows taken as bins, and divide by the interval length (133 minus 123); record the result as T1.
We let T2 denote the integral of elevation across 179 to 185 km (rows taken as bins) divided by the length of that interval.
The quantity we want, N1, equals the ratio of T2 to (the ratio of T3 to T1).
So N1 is 317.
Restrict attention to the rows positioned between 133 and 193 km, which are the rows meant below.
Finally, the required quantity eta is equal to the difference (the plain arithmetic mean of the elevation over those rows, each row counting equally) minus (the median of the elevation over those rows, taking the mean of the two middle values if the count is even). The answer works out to -1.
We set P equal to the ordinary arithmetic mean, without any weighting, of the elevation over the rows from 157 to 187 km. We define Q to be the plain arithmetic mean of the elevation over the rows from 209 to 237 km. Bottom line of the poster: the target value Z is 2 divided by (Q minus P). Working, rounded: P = 251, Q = 220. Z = -0.07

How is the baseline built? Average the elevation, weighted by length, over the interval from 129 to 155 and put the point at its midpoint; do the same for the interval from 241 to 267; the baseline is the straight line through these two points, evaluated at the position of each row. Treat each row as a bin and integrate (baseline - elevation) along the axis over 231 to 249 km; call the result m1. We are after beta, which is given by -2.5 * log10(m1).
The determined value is -5.9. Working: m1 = 227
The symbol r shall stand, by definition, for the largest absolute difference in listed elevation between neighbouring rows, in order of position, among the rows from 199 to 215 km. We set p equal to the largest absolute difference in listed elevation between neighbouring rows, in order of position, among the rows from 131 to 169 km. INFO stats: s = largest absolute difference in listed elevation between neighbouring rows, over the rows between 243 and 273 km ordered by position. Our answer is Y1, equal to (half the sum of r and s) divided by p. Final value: 0.3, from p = 38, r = 10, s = 14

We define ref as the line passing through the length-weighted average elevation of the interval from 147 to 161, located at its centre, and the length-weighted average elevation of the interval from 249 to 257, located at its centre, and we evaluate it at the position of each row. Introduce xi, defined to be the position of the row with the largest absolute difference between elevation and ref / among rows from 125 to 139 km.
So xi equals 138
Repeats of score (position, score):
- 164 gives 245.4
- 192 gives 263.3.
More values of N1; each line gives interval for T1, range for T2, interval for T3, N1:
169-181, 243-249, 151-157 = 191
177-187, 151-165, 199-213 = 294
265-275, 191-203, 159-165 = 211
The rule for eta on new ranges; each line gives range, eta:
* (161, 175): 0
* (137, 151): 3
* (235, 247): 1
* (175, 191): 2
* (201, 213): 1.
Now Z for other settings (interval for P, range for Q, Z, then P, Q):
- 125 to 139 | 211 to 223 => -0.04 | 271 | 220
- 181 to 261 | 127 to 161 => 0.04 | 218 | 265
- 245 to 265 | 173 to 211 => 0.05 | 199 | 240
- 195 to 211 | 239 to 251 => -0.08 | 215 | 191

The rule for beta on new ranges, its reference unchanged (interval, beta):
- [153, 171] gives -6.2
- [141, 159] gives -5.0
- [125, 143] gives -4.6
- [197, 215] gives -6.1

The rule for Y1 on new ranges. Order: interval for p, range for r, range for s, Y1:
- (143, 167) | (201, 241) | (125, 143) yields 0.4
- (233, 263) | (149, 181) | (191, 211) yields 2.1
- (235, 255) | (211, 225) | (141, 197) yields 1.7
